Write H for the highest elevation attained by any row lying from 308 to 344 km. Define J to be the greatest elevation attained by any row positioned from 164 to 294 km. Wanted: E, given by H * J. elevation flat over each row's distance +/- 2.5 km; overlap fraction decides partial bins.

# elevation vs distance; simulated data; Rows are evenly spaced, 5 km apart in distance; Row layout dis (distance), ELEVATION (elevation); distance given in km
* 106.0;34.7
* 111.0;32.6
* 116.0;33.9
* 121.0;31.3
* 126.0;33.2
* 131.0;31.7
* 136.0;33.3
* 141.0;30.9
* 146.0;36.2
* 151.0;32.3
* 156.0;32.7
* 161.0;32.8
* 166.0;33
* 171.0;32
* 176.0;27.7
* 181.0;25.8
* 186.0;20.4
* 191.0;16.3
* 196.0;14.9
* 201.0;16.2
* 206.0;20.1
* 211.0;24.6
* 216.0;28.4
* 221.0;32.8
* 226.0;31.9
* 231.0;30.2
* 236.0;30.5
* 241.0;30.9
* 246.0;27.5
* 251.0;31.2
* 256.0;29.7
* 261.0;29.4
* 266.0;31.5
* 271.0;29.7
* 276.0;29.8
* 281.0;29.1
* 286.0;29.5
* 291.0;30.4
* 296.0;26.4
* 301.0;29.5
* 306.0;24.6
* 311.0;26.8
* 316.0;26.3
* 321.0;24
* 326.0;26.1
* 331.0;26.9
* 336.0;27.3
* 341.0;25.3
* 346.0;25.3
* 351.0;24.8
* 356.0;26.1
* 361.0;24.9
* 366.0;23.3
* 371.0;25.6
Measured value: 901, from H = 27.3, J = 33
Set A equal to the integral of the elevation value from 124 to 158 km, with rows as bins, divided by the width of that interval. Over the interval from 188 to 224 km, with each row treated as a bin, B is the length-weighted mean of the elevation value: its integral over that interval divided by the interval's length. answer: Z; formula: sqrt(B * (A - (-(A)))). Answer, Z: 38.1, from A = 33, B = 22.0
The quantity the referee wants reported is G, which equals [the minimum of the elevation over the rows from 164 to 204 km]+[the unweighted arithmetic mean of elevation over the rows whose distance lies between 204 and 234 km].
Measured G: 43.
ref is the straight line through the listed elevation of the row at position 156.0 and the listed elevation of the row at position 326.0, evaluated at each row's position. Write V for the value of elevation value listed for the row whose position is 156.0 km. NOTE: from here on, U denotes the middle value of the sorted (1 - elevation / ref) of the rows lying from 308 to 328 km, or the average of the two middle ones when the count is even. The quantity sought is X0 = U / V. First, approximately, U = 0.00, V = 32.7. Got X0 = 0.0001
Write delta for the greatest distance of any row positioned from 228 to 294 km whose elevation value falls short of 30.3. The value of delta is 286.0 km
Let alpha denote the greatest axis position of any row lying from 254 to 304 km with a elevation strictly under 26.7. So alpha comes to 296.0 km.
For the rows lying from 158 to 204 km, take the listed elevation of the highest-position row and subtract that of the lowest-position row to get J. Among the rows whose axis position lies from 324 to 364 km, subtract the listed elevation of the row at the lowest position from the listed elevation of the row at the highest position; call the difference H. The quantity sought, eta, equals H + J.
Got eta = -18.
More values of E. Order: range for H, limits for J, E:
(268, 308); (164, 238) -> 1003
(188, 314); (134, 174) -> 1187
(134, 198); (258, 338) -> 1140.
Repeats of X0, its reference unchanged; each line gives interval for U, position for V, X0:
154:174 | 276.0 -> -0.0002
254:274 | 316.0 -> -0.0016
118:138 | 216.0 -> 0.0014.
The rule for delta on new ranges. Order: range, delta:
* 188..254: 246.0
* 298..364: 361.0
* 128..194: 191.0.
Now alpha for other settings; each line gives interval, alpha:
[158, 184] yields 181.0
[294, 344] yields 341.0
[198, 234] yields 211.0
